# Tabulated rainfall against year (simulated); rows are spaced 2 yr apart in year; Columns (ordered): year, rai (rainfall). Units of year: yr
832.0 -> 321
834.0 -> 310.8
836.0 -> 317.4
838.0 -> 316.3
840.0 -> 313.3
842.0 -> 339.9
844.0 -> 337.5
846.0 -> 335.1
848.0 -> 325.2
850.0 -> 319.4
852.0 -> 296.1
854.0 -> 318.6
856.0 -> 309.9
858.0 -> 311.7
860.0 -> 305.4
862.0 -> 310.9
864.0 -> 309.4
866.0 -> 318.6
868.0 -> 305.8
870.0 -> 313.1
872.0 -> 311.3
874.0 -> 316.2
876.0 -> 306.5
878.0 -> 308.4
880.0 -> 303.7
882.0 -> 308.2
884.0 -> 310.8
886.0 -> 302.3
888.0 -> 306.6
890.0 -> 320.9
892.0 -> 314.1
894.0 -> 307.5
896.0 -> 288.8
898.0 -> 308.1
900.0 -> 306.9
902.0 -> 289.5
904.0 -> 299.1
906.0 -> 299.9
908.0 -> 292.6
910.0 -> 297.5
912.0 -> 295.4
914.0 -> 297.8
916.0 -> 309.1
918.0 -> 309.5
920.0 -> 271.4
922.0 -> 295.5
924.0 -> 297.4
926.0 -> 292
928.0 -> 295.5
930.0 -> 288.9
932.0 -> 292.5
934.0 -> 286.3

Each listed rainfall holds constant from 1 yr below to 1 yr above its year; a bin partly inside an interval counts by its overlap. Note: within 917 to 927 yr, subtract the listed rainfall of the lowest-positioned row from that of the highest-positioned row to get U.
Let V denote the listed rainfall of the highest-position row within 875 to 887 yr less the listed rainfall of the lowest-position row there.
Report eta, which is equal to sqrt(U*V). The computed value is 8.6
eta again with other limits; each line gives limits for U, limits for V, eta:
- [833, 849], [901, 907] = 12.2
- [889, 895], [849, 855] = 3.3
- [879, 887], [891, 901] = 3.2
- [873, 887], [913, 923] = 5.7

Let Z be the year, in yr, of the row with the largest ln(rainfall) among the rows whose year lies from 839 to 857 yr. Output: 842.0 yr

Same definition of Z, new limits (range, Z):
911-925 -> 918.0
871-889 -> 874.0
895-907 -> 898.0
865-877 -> 866.0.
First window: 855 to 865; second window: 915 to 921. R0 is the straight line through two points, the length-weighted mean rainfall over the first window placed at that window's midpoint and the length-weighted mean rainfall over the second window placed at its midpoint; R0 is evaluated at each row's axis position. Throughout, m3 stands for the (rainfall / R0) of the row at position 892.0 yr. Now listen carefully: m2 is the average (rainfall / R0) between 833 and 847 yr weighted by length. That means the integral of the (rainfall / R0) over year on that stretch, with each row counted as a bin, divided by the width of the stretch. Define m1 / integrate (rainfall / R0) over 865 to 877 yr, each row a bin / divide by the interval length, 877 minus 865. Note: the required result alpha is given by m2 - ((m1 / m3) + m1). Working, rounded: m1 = 1.02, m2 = 1.03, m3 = 1.04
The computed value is -0.96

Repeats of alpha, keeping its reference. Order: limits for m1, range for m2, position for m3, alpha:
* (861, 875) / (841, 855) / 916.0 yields -0.95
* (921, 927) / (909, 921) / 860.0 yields -1.01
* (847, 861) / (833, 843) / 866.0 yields -0.96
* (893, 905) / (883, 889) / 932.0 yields -0.99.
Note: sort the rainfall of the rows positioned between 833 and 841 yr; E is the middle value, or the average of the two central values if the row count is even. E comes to 315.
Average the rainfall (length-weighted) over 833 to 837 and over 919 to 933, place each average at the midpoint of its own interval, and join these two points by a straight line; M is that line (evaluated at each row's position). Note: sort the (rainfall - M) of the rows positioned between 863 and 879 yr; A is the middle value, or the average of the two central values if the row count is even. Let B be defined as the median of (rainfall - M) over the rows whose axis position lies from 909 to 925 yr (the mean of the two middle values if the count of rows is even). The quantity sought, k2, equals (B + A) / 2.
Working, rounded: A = 6.1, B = 4.1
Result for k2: 5.1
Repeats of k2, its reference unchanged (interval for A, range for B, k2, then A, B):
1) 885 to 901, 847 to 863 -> 6.5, 9.2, 3.7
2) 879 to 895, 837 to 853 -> 9.7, 7.5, 11.8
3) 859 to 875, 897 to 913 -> 4.1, 5.3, 2.9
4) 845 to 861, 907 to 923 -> 4.9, 6.4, 3.4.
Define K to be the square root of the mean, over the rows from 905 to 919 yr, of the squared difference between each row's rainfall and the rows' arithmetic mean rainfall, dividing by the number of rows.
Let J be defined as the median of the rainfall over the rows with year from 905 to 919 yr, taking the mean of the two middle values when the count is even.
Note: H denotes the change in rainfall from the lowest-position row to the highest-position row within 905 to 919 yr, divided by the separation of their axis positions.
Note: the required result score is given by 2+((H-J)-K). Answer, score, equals -301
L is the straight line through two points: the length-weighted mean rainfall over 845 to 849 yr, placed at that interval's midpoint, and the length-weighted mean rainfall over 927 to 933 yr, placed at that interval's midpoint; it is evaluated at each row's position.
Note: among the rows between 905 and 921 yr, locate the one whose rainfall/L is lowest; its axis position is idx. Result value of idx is 920.0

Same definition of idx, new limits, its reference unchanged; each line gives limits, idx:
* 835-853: 852.0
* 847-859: 852.0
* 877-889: 880.0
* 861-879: 868.0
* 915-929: 920.0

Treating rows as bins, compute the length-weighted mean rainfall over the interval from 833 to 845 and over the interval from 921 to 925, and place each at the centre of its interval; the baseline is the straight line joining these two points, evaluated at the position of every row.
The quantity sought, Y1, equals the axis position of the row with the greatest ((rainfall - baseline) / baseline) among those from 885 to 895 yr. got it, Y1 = 890.0 yr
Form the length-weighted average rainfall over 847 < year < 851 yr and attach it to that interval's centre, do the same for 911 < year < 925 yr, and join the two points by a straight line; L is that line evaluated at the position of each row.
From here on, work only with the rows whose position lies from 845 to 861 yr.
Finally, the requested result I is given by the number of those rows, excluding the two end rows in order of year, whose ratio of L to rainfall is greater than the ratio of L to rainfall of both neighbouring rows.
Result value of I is 2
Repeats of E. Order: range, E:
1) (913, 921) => 303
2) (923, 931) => 294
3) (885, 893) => 310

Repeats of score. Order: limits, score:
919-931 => -299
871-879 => -312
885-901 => -314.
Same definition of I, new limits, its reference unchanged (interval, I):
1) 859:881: 4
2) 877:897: 2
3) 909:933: 4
